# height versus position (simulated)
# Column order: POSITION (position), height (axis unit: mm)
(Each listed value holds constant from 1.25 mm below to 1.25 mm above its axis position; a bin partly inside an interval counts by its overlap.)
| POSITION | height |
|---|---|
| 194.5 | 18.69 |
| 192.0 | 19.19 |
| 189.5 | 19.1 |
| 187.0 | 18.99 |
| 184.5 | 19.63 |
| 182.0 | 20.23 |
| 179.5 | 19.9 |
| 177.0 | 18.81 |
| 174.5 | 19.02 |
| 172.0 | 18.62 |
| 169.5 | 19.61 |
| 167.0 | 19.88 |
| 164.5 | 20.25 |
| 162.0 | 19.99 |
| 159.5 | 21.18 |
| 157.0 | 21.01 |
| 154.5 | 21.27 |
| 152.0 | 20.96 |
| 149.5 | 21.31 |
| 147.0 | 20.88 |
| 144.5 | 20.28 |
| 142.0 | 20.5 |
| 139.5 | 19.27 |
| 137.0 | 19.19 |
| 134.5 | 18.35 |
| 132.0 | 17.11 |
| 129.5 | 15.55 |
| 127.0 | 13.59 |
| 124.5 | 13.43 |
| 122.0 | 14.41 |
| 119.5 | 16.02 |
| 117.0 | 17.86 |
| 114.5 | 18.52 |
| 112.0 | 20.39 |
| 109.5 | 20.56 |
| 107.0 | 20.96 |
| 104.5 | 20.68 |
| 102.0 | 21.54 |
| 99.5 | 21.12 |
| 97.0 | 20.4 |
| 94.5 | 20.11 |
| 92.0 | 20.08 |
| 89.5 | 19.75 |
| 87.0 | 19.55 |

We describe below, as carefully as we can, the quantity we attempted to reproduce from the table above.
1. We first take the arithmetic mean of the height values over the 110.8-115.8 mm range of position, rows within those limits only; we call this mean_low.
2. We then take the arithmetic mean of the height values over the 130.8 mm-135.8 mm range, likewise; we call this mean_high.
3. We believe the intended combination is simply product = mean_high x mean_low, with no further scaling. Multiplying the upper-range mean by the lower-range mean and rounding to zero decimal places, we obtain 345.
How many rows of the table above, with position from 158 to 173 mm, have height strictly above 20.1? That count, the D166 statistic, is 2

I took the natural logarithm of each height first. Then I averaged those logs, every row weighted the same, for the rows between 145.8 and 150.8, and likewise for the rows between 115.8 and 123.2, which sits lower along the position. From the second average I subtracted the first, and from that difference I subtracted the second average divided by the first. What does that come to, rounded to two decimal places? -1.18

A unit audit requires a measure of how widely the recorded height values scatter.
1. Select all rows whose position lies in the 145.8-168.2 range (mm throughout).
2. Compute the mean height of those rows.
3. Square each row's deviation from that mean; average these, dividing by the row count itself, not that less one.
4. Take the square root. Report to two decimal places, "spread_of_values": 0.53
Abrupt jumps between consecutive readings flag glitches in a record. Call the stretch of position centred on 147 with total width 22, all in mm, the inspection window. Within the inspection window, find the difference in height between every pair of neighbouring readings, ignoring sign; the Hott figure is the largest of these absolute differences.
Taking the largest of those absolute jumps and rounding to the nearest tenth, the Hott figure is 1.2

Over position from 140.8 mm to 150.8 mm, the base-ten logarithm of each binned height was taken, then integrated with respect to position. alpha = 13.17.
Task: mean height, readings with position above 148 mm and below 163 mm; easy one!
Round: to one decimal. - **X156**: 21.0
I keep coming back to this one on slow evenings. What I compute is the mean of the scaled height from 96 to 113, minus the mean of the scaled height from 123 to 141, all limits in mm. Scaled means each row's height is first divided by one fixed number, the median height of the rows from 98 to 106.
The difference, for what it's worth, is 0.20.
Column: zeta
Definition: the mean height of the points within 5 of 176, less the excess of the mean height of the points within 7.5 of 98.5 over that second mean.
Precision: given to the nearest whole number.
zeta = 18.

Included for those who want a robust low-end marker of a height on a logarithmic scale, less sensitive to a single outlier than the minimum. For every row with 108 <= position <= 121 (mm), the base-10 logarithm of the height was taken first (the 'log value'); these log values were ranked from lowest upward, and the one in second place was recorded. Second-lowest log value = 1.25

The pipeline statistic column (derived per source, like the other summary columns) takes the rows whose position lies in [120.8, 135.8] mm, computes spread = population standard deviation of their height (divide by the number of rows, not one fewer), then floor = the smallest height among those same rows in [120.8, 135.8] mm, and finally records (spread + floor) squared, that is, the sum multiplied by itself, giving 232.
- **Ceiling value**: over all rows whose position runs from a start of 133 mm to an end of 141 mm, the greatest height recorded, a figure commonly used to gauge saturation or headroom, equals 19.27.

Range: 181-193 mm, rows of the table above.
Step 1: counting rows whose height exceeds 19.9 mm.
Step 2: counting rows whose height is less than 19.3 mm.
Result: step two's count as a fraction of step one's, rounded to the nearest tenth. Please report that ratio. 3.0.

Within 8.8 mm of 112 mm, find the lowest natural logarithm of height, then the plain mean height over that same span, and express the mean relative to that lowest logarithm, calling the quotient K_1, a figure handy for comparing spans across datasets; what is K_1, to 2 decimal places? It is 6.95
